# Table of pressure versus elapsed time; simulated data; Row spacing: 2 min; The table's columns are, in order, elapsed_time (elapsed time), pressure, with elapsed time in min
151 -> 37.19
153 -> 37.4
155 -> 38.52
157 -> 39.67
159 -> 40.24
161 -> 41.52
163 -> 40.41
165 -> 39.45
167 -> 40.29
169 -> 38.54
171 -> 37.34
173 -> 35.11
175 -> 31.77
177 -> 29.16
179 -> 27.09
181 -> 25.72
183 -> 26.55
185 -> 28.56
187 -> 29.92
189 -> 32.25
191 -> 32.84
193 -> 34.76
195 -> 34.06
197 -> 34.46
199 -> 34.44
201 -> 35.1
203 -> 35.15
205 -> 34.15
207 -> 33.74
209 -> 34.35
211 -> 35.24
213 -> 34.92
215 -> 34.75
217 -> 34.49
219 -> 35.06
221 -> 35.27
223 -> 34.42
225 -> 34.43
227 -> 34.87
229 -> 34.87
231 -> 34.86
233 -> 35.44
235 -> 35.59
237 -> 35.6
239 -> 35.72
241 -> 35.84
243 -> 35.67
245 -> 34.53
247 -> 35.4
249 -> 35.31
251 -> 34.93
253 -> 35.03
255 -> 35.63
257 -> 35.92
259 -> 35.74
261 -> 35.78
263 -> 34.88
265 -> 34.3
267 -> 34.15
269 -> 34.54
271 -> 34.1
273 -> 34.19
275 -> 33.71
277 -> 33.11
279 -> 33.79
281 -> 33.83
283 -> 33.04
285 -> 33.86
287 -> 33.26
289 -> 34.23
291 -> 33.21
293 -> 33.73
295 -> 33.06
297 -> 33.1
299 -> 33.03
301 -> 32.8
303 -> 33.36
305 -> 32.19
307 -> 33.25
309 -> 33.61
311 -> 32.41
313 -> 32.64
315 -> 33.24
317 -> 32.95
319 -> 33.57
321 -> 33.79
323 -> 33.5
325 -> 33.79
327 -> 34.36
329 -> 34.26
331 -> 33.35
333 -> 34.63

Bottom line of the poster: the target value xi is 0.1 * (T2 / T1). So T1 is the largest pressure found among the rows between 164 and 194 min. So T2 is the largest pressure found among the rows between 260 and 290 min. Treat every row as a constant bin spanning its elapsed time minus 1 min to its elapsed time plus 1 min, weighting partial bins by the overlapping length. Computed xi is 0.089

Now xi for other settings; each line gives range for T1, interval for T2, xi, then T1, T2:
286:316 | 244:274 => 0.105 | 34.23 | 35.92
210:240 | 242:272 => 0.101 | 35.72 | 35.92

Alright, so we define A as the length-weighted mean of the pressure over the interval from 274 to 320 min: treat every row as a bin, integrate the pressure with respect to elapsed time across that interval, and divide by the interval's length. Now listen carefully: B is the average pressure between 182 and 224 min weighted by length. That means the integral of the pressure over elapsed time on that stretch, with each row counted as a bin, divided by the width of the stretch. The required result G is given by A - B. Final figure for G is -0.3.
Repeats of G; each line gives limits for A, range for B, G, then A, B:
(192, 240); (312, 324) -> 1.5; 34.8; 33.3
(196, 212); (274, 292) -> 1.0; 34.6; 33.6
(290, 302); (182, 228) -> -0.5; 33.2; 33.6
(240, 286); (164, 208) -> 1.5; 34.7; 33.2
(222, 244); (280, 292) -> 1.6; 35.2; 33.6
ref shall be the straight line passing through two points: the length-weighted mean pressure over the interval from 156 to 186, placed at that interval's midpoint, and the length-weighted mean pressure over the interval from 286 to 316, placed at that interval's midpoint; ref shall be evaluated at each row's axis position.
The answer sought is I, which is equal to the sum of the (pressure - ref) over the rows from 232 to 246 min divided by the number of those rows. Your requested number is 1.6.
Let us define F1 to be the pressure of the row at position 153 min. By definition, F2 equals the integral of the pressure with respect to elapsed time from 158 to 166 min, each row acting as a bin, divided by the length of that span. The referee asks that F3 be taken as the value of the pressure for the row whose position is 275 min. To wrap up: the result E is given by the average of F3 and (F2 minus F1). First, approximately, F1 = 37.4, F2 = 40.4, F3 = 33.71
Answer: 18.4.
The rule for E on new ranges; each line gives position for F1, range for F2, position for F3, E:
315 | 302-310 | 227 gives 17.4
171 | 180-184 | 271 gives 11.4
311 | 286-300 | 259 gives 18.4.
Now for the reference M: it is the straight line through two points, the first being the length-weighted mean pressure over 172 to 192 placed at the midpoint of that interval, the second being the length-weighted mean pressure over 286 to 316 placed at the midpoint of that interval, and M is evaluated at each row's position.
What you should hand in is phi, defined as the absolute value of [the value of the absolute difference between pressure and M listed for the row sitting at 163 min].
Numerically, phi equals 11.0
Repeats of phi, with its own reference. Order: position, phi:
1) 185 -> 1.4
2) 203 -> 4.7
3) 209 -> 3.7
